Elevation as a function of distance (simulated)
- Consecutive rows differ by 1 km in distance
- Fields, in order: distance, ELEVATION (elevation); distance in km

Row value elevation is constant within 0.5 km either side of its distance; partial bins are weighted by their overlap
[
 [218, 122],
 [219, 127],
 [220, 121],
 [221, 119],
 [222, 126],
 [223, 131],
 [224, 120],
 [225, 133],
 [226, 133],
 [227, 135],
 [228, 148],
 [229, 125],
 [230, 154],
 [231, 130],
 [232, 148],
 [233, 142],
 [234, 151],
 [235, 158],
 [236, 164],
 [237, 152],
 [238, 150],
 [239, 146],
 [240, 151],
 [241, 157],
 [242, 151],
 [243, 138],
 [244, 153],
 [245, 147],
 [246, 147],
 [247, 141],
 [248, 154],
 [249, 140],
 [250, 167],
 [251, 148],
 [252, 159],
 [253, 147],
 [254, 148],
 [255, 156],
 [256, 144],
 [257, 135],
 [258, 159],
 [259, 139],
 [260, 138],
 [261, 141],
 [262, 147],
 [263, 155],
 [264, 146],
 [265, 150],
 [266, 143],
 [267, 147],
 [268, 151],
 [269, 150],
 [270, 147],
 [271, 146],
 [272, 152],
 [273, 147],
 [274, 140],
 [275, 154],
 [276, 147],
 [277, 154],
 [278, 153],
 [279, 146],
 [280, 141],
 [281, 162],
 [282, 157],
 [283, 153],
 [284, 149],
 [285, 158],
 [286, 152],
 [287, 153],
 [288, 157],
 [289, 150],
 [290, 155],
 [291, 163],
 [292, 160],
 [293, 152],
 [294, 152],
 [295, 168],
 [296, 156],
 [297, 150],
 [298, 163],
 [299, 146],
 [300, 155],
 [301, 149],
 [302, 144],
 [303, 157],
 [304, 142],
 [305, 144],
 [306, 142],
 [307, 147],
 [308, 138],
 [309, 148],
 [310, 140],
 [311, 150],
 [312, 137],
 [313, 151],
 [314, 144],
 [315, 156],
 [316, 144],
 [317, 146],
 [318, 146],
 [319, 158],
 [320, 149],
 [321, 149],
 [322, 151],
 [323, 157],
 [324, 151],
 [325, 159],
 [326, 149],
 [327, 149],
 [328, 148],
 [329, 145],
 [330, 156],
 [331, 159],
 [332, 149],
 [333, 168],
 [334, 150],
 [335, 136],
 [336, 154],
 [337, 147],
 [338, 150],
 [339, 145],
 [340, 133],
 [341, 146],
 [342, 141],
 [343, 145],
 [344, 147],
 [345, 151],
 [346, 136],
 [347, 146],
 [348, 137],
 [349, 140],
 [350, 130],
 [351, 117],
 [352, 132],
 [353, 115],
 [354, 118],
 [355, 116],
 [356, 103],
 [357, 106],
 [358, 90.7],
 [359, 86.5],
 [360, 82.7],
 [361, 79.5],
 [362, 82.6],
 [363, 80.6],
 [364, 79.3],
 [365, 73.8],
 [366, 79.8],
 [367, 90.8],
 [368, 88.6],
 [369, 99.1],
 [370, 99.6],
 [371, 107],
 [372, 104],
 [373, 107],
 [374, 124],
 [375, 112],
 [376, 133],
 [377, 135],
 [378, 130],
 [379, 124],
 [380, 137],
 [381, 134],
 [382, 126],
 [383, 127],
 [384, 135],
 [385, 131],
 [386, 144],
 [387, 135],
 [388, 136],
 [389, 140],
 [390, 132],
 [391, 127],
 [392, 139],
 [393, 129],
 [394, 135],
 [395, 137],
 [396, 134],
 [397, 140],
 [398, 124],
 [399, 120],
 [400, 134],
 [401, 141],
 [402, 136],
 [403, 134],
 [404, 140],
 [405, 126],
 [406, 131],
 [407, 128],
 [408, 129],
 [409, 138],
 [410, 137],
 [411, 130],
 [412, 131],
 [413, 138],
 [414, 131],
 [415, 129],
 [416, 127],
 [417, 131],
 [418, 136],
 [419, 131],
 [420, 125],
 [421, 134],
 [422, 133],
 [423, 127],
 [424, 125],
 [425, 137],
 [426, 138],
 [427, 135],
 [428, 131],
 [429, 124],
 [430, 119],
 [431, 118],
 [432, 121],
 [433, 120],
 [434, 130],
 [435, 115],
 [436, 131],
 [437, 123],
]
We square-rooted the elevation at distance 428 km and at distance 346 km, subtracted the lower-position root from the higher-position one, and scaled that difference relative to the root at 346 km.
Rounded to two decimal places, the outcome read -0.02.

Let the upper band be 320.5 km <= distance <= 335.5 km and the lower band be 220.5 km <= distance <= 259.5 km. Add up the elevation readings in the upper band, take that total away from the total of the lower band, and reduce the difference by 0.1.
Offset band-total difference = 3370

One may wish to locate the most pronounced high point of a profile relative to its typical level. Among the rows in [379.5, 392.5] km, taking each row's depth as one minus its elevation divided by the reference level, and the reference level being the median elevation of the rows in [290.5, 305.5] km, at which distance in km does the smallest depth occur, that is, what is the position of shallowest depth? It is 386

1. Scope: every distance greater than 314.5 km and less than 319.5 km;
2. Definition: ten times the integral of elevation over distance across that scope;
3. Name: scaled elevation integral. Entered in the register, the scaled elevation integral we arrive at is 7500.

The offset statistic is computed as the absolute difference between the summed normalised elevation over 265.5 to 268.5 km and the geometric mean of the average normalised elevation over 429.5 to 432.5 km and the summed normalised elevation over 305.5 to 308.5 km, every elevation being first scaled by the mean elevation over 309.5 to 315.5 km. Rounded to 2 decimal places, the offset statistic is 1.47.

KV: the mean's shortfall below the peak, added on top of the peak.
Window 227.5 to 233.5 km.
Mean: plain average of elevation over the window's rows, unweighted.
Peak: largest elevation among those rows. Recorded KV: 167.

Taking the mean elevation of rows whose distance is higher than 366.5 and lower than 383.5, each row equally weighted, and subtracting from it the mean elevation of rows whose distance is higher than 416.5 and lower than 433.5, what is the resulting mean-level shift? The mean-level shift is -12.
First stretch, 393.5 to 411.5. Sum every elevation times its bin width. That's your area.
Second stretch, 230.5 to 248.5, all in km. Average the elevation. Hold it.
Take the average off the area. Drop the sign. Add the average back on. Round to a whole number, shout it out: 2394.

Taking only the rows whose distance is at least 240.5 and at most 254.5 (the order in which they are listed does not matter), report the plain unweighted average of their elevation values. 150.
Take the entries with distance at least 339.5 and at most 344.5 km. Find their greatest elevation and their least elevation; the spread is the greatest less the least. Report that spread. 14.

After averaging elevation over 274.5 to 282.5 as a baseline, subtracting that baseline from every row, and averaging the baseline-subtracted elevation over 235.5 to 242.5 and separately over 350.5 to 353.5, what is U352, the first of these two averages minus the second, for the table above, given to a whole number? 32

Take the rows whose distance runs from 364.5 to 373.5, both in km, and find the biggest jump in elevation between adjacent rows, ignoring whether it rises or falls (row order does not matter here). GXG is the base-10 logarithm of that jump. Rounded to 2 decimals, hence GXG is 1.04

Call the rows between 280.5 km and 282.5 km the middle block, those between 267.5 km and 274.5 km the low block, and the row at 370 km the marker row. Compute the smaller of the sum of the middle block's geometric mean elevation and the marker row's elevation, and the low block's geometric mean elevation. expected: 148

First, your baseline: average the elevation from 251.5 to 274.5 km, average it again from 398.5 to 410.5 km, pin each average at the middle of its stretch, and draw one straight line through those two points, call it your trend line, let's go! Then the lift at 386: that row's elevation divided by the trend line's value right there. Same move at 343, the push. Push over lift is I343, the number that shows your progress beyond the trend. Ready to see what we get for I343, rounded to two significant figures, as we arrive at 0.98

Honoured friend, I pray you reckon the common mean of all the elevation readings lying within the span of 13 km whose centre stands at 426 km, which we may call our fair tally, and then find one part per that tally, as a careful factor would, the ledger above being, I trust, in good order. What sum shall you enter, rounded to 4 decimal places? 0.0078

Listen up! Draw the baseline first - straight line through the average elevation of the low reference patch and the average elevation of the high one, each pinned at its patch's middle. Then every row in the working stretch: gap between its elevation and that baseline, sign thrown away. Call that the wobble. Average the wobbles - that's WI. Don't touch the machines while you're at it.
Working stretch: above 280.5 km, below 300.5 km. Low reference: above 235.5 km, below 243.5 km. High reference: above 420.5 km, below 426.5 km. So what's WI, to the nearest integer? 10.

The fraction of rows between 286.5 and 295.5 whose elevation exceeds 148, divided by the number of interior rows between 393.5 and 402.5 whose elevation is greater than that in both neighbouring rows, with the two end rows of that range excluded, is 0.33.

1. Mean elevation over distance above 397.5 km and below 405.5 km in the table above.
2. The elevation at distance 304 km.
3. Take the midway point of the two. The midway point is 137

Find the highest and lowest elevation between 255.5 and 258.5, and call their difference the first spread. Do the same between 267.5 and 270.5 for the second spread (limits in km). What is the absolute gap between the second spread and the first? 20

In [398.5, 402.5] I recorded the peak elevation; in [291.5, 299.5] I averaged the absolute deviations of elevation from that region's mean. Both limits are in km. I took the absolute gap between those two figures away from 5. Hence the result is -130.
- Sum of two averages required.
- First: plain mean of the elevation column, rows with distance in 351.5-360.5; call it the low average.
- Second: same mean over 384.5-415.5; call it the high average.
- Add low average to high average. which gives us 239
